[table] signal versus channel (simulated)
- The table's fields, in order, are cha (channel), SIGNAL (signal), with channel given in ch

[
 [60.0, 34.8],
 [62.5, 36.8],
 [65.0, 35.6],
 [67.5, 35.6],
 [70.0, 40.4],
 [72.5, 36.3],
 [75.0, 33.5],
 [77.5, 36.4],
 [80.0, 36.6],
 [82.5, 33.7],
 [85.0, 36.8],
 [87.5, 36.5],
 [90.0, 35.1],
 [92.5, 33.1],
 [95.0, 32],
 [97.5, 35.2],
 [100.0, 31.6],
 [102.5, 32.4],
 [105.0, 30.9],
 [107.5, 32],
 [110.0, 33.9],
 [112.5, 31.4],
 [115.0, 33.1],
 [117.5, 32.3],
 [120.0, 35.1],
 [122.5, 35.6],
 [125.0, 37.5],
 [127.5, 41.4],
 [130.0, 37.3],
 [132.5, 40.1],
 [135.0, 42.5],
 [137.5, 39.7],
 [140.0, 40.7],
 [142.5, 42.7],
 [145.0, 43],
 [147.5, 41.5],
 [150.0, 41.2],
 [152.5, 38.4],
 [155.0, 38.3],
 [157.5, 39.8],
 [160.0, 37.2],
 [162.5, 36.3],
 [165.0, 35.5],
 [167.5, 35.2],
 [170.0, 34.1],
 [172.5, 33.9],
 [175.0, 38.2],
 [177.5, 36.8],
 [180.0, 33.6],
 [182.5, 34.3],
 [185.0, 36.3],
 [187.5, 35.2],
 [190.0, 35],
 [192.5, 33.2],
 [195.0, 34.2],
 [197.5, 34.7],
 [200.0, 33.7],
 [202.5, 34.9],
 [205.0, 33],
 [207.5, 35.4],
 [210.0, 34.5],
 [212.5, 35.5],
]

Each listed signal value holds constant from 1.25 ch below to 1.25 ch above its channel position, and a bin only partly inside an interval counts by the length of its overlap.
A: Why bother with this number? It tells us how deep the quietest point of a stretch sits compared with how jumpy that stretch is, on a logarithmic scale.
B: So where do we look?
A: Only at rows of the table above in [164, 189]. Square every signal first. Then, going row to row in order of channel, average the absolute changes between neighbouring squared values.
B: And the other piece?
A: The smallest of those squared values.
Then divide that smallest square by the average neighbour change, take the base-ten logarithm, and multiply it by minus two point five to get -2.5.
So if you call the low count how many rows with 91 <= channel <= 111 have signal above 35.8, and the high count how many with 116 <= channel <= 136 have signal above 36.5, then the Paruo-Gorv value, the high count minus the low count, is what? 5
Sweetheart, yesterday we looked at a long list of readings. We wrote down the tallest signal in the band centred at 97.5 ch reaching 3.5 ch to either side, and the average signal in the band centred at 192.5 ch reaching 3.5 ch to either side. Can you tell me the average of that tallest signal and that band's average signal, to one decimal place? 34.7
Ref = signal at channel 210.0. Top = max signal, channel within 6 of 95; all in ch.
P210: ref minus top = -1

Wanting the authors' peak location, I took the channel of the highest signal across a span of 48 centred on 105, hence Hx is 127.5 ch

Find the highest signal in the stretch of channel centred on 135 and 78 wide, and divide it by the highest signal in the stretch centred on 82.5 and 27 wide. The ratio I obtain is 1.064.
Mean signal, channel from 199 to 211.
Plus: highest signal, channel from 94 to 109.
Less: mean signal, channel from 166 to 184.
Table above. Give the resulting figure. 34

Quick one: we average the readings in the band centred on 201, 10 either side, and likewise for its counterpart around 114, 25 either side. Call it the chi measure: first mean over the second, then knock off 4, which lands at -3.03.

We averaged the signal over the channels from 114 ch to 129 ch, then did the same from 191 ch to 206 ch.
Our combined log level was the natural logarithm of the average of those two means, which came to 3.55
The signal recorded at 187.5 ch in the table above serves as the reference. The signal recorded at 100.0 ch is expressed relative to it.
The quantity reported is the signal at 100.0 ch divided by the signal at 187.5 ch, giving 0.90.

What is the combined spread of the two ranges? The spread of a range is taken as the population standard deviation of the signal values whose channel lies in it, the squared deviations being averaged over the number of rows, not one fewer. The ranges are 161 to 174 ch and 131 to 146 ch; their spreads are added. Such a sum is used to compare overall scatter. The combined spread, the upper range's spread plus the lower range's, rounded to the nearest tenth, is 2.2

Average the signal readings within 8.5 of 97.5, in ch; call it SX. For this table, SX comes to 32.9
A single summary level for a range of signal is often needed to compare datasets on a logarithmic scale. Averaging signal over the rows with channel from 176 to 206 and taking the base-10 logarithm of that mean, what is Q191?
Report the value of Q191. 1.539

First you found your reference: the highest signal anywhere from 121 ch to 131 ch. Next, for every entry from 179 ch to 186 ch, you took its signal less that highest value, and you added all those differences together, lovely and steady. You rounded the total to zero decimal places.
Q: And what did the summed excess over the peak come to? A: -20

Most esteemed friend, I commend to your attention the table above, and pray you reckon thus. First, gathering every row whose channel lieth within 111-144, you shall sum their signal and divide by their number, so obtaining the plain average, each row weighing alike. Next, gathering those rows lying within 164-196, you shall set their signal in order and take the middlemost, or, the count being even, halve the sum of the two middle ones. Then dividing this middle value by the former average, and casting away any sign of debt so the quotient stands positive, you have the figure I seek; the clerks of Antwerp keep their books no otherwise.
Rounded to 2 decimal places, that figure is 0.93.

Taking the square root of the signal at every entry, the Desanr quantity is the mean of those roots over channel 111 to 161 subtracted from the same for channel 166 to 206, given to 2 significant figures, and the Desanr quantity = -0.30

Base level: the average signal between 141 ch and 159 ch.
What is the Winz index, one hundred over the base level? 2.46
